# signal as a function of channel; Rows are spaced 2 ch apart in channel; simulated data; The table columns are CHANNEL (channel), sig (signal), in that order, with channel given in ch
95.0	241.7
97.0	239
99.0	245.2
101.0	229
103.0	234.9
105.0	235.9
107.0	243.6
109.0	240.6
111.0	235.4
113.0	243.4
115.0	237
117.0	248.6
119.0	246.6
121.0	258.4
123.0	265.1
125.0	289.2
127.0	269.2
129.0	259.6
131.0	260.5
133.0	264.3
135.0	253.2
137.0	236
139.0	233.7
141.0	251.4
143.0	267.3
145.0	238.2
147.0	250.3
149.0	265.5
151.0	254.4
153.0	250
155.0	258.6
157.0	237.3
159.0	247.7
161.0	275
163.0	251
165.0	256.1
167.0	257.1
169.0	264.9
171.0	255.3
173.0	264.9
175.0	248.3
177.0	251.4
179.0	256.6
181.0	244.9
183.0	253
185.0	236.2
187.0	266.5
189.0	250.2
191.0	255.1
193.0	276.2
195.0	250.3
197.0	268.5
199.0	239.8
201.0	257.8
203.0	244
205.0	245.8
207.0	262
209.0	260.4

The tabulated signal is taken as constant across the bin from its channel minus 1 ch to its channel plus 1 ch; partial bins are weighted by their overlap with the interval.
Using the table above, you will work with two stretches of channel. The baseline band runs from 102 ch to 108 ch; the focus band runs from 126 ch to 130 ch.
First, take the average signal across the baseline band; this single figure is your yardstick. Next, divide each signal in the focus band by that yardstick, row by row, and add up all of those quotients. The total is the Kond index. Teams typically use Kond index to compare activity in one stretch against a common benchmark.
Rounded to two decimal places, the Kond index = 2.22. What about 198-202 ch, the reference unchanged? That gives 2.09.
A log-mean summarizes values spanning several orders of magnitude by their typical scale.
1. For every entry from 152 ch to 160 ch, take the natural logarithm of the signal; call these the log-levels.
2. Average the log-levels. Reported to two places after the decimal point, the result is 5.51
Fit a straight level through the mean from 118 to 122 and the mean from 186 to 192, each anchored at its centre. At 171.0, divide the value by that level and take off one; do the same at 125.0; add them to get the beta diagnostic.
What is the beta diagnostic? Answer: 0.14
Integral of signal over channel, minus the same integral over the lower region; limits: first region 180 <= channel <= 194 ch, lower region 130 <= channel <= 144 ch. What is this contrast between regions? 31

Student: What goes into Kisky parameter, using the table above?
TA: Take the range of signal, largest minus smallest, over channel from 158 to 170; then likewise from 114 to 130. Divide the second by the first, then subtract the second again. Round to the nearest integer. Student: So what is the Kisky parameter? -50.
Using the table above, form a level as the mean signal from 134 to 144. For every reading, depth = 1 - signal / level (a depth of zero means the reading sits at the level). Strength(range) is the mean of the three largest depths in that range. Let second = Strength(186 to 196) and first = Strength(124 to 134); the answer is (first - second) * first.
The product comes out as 0.0020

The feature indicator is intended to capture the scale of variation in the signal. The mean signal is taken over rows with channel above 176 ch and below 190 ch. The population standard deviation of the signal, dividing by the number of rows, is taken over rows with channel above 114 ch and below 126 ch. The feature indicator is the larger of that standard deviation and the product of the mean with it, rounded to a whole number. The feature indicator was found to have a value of 4206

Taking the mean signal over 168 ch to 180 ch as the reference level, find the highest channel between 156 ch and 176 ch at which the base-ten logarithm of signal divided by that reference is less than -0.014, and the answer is 175.0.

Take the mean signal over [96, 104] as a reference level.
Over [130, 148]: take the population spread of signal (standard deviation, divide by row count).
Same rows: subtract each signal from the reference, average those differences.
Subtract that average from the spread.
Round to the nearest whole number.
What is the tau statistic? 25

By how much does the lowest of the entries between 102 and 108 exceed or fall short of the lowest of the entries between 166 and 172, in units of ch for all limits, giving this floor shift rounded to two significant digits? -20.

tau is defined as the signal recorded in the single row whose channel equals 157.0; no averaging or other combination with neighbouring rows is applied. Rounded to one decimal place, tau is 237.3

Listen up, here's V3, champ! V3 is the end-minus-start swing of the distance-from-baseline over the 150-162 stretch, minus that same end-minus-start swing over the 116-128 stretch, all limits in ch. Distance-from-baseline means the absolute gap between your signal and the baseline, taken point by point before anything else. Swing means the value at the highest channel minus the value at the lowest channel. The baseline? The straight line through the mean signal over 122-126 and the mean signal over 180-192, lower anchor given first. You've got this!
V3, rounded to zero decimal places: 27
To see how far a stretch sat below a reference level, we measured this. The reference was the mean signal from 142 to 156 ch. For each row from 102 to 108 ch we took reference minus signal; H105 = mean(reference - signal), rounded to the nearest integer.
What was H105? 17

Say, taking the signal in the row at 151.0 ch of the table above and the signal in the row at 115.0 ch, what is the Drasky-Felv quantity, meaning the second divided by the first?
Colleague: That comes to 0.93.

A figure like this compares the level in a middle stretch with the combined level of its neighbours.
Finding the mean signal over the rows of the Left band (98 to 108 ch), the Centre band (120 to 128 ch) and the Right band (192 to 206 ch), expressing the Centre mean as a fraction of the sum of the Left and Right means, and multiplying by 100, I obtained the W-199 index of 54.9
